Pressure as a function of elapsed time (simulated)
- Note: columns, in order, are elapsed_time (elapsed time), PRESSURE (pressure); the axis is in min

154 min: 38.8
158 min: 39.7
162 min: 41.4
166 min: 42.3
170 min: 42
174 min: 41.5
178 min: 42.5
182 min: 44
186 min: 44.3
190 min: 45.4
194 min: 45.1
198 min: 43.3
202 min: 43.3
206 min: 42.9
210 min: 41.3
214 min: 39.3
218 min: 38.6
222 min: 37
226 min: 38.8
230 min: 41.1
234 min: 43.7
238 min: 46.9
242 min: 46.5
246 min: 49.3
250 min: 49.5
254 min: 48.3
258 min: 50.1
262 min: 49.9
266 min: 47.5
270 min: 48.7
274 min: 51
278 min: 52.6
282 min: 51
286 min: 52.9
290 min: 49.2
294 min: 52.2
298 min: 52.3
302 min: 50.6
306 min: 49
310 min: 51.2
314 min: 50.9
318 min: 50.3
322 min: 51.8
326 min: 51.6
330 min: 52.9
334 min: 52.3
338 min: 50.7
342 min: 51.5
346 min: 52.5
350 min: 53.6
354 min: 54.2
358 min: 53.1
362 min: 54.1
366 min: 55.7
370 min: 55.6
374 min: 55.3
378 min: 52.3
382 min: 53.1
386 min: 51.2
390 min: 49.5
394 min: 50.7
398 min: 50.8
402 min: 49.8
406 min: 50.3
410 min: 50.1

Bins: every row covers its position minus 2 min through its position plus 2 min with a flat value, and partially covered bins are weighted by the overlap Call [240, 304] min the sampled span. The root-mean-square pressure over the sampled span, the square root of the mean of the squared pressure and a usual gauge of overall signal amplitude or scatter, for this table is 50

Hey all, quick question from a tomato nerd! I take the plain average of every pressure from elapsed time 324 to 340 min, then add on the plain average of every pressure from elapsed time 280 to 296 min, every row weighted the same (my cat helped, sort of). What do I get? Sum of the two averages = 103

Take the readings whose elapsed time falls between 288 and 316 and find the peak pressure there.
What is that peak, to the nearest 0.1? 52.3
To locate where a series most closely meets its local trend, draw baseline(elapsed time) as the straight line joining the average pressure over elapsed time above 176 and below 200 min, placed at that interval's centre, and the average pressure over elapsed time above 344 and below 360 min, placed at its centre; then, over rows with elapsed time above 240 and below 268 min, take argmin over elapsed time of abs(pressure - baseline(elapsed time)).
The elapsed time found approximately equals 254 min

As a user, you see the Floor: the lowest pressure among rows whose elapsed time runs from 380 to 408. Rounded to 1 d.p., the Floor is 49.5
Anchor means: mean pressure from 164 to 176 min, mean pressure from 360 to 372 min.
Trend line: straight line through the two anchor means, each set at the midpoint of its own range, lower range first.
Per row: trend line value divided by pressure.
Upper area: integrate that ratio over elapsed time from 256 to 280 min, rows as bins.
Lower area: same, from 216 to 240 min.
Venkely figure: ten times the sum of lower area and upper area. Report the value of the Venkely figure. 503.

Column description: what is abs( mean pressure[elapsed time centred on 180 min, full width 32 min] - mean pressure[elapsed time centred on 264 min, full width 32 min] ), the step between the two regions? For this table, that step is 6.3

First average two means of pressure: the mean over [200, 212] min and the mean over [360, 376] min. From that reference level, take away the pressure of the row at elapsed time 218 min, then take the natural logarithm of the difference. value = 2.33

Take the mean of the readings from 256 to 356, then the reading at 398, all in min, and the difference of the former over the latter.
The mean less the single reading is 0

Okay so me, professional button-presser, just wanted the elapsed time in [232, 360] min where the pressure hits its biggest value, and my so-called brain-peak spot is 354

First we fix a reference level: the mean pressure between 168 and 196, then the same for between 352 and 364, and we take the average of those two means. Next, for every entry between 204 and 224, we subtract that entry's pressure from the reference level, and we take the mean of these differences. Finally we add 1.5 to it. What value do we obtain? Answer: 10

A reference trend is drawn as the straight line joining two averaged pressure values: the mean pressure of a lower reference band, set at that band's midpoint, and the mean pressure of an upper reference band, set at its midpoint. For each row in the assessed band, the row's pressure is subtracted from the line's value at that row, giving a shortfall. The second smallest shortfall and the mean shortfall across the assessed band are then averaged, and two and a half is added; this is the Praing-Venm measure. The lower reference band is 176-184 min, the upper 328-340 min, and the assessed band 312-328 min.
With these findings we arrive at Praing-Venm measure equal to 2.5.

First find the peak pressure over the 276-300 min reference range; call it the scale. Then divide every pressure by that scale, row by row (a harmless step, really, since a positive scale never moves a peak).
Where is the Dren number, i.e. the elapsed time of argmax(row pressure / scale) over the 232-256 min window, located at 250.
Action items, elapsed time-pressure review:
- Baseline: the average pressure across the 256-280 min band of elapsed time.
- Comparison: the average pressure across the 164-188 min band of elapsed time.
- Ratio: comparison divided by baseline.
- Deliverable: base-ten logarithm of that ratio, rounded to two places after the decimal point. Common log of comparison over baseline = -0.07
